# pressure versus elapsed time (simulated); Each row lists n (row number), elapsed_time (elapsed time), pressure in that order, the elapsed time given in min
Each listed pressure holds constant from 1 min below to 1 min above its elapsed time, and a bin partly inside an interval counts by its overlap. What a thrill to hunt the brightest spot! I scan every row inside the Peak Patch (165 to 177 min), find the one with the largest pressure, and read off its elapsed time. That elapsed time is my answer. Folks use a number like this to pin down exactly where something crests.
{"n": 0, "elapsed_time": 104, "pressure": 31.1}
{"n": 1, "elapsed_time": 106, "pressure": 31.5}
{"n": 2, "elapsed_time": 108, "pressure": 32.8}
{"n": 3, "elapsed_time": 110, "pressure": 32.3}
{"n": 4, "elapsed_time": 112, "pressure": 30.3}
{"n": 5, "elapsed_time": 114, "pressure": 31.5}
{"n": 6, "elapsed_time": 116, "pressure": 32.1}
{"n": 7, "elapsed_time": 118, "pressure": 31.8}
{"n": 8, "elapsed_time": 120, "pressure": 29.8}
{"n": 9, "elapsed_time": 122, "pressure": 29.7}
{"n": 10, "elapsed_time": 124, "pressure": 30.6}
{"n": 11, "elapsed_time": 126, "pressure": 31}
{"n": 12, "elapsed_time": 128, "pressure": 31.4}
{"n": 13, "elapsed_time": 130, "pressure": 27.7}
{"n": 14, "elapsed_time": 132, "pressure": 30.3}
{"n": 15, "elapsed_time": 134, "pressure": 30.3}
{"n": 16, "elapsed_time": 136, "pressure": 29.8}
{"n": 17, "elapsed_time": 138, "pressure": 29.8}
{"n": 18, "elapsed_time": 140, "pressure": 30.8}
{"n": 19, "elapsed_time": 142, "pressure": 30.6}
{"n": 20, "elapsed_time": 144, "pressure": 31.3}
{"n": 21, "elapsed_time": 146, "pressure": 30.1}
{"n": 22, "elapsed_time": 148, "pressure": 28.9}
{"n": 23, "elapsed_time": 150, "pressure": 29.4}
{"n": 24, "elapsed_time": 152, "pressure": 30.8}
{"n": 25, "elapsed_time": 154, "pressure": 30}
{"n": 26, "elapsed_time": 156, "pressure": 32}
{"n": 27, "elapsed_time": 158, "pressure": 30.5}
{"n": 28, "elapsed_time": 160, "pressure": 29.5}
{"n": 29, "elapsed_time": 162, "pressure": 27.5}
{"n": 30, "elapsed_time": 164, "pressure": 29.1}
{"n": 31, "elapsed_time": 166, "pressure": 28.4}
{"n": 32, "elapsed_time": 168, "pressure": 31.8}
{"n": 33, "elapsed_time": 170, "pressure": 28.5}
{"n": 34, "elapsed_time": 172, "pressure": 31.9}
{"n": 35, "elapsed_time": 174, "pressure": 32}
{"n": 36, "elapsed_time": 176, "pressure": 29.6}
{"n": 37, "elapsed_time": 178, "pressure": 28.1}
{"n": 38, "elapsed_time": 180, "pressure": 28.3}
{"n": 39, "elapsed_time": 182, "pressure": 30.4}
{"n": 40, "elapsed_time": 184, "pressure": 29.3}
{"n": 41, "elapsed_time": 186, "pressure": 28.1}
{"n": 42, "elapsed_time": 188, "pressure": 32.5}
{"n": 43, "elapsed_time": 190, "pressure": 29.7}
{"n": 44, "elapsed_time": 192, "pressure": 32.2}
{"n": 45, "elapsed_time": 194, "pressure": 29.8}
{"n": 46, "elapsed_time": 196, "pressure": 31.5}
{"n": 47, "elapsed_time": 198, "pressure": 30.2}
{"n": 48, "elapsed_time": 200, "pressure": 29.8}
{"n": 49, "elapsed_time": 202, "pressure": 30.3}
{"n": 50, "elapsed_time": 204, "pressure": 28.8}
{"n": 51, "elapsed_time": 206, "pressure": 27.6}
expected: 174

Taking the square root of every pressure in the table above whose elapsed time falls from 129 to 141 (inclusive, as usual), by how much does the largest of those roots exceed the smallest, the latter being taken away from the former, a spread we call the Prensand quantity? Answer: 0.29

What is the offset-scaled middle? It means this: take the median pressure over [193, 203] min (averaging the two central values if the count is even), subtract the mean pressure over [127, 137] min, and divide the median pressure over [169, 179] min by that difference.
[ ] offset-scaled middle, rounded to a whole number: 99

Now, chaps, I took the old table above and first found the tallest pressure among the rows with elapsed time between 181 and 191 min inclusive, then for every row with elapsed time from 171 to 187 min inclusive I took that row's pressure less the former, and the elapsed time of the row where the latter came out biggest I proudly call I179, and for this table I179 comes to 174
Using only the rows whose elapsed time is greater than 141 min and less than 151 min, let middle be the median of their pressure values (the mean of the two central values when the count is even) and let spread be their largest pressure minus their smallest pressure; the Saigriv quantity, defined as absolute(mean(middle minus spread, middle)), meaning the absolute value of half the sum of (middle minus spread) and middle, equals 28.9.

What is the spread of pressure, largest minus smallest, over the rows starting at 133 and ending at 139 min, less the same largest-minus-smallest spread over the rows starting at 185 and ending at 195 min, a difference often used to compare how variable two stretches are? -3.9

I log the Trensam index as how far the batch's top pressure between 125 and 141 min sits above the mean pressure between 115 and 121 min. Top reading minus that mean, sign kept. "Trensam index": 0.2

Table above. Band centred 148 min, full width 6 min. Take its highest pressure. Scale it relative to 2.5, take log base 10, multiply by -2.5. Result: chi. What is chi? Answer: -2.70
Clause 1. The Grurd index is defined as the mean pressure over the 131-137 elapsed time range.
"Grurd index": 30.1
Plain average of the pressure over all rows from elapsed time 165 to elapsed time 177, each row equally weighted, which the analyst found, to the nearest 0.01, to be 30.37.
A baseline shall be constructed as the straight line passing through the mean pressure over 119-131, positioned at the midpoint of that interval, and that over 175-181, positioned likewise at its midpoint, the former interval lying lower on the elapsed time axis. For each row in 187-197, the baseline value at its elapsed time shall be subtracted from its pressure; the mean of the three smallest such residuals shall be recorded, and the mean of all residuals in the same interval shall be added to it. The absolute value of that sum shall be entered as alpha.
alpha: 4.90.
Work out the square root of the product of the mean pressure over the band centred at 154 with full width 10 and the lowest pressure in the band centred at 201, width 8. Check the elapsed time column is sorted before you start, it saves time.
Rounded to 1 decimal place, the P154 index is 29.7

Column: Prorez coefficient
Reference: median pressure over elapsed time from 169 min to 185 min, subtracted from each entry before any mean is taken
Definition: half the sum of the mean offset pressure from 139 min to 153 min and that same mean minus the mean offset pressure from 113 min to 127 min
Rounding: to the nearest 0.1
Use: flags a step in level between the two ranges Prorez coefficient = 0.1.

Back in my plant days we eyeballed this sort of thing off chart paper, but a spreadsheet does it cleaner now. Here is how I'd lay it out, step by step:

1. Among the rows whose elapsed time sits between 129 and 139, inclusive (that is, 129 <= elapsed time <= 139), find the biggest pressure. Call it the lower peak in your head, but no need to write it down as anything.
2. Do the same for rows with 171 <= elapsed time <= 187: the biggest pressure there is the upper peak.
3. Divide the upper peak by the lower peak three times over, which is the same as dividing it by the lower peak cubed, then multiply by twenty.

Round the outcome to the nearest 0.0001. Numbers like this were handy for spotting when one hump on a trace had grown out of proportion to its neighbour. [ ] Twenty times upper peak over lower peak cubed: 0.0230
